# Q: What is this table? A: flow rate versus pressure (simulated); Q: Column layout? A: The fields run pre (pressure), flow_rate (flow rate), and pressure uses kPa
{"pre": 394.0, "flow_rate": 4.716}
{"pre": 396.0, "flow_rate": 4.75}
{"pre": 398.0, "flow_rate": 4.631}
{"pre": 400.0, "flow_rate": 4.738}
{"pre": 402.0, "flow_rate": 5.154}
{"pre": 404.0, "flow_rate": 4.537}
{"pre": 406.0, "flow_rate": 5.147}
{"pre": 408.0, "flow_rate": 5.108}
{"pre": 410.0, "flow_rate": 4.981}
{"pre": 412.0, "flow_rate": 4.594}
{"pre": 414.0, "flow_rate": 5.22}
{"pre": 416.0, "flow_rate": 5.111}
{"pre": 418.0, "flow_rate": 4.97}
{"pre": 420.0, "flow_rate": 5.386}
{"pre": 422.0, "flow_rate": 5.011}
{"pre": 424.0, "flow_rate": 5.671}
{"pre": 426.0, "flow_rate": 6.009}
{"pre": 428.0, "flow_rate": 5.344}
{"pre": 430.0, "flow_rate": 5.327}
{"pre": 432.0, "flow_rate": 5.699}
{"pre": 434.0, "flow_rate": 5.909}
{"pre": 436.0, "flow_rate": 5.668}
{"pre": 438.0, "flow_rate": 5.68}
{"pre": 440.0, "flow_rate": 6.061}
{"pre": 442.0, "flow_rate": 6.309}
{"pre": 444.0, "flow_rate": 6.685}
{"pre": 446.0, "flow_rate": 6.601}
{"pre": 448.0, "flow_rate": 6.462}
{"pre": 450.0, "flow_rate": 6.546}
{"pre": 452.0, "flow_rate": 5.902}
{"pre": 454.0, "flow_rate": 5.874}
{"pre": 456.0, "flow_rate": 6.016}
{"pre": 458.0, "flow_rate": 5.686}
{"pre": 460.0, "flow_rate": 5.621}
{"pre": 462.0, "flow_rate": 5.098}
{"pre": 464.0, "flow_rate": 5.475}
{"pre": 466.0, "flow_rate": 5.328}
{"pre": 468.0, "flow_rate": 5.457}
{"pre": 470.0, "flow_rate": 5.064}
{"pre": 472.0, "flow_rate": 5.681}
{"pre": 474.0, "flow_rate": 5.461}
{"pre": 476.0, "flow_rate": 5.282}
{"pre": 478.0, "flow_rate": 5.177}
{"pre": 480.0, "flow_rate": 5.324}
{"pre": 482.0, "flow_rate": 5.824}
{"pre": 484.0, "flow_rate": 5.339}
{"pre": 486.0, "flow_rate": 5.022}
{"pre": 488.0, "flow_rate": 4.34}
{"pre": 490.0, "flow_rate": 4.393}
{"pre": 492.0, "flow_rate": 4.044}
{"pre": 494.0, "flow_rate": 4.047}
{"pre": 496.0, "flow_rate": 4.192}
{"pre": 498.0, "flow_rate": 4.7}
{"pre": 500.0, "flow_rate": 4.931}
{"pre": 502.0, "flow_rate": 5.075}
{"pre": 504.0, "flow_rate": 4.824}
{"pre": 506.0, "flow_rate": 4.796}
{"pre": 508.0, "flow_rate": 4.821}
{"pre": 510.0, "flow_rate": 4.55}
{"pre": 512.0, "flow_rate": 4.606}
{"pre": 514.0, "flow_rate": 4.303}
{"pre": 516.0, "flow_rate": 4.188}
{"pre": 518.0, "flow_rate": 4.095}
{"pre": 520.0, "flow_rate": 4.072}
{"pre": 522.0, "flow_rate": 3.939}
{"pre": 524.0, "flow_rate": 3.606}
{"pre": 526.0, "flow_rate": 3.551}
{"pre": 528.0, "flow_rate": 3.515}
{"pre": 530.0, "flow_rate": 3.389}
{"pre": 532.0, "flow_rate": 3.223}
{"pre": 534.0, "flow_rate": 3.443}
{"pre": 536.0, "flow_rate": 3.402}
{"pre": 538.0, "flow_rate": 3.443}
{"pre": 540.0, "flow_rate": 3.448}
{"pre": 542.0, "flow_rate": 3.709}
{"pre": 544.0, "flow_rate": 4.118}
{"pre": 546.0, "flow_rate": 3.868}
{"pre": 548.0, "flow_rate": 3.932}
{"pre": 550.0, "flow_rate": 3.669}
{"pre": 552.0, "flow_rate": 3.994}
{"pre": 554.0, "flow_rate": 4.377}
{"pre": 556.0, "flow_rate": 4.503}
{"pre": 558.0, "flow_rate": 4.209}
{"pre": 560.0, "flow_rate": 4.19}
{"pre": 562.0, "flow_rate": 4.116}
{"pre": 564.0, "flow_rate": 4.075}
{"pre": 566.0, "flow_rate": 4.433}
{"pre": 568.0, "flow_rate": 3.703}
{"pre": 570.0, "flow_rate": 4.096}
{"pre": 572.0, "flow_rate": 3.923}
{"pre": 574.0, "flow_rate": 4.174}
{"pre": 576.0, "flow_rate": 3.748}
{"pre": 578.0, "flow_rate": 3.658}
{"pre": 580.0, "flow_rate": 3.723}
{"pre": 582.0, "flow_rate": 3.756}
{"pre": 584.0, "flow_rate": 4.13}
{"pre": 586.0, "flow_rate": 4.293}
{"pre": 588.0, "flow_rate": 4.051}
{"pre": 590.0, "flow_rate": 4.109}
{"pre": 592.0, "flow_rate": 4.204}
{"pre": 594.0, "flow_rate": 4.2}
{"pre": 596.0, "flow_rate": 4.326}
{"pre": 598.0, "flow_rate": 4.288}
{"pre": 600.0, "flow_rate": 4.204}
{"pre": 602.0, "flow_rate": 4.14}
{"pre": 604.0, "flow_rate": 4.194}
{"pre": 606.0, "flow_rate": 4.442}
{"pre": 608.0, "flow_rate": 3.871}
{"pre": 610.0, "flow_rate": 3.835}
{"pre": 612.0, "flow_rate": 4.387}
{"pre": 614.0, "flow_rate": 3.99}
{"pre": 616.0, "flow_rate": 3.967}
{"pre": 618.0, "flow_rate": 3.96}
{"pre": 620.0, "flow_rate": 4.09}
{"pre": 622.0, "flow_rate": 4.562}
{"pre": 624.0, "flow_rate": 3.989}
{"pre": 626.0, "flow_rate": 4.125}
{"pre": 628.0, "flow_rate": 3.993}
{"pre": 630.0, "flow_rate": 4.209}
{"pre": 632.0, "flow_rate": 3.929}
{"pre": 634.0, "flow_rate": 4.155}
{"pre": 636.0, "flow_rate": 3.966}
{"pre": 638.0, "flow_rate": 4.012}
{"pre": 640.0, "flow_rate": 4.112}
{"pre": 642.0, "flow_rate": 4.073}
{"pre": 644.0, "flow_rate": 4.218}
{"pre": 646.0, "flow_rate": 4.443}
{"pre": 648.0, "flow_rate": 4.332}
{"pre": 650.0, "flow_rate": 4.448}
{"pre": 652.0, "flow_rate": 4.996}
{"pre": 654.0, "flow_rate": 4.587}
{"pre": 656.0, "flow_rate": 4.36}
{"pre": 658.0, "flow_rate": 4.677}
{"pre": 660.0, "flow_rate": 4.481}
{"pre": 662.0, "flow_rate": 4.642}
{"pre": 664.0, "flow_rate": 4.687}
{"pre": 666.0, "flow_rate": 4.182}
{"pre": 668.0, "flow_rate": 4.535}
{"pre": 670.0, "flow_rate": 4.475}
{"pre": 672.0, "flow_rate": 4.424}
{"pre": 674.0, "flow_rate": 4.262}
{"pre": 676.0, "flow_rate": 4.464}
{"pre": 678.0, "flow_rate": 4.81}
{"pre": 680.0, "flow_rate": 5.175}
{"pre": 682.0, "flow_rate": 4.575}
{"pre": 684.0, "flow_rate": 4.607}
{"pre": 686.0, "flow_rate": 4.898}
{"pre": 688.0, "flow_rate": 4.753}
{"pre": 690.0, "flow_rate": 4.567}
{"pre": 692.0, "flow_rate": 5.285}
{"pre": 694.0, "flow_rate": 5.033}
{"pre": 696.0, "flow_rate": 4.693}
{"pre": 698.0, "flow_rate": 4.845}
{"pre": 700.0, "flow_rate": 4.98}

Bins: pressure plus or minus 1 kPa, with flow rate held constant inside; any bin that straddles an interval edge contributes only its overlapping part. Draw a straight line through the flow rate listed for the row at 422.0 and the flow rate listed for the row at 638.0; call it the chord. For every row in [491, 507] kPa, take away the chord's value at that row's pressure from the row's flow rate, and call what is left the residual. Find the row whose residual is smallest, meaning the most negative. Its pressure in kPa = 492.0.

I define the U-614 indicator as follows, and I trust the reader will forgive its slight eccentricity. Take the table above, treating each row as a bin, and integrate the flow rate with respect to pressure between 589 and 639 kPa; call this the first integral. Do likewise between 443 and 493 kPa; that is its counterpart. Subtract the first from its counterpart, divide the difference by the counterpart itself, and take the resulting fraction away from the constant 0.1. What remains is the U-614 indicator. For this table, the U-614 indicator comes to -0.15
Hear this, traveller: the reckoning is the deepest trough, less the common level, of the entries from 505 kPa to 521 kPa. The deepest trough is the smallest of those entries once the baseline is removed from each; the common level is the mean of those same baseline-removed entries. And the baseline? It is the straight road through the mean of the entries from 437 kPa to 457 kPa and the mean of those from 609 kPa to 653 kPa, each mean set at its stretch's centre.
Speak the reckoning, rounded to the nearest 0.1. -0.3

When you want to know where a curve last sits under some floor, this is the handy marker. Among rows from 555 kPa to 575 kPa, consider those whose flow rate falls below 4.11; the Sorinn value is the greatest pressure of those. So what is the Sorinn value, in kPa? 572.0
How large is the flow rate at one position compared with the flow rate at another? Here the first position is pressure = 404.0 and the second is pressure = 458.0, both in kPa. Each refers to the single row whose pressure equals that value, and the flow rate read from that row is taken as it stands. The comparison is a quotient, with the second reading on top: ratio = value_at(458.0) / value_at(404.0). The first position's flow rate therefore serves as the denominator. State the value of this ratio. 1.25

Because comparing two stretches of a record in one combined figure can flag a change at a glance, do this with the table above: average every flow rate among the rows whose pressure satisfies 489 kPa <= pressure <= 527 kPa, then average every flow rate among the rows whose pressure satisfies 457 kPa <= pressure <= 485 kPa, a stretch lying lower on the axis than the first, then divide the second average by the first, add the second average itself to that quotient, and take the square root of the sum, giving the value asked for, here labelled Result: 2.58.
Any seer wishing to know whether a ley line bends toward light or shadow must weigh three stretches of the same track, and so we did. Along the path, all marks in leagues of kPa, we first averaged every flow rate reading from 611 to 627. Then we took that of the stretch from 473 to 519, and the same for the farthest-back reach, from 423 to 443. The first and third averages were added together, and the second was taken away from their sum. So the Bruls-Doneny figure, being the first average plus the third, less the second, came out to 5.1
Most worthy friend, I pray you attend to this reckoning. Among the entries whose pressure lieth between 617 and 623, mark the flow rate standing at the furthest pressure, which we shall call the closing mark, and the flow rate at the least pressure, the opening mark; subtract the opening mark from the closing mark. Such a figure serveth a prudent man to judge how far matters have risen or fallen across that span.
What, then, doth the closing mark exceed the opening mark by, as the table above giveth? 0.60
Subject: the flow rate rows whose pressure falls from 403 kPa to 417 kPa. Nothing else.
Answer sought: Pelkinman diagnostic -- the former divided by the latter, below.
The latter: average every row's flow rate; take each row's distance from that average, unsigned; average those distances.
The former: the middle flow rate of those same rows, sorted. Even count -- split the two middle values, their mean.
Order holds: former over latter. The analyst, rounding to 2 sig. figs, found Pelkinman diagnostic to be 23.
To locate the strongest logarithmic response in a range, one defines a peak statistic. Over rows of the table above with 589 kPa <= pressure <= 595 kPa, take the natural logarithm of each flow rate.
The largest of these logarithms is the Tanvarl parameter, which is 1.44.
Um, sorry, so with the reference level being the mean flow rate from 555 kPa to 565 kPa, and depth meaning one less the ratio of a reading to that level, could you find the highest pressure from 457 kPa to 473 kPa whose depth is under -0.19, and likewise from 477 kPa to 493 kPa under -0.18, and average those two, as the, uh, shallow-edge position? 479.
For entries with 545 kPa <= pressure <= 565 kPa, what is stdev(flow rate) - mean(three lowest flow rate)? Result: -3.6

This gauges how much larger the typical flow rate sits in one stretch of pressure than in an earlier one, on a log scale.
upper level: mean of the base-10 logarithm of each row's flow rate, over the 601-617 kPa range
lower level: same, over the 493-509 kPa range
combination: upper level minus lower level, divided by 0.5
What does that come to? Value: -0.11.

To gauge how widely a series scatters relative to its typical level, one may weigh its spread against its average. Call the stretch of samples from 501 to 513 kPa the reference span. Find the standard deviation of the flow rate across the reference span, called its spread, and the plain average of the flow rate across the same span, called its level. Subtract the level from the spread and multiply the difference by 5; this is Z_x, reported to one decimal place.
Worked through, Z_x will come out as -23.0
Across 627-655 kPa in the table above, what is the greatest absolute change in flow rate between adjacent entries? 0.55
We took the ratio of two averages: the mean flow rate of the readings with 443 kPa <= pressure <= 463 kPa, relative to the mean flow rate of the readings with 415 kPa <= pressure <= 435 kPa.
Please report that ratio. 1.11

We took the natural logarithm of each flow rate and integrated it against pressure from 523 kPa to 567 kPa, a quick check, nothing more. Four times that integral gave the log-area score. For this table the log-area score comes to 235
